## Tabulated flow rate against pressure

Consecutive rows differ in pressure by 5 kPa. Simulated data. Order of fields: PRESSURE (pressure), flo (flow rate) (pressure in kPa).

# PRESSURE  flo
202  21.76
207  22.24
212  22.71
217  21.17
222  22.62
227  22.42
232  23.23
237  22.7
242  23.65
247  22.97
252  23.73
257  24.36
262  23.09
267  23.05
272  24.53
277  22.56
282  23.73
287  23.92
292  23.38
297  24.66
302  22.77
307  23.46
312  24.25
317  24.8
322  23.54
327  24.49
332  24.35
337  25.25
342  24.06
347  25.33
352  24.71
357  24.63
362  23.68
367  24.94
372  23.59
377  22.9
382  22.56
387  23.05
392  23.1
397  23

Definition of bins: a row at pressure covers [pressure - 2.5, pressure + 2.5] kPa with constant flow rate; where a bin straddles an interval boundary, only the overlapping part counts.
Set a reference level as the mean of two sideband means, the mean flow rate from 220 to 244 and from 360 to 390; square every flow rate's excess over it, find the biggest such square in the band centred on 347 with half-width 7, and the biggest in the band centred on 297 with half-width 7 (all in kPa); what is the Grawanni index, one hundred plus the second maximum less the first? 97.6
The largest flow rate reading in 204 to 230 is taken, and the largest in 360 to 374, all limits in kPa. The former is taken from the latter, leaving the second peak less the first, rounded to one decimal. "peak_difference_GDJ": 2.2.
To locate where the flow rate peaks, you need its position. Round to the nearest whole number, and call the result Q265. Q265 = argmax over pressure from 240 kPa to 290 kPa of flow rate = 272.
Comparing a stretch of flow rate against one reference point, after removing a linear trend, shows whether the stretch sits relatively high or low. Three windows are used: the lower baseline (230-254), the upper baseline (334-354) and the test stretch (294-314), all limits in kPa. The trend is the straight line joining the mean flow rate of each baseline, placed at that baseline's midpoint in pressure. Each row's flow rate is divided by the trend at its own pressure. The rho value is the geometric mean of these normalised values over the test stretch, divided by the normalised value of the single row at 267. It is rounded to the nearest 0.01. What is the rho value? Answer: 1.01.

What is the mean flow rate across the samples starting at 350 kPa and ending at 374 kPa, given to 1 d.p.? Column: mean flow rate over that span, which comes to 24.3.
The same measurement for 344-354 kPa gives 25.0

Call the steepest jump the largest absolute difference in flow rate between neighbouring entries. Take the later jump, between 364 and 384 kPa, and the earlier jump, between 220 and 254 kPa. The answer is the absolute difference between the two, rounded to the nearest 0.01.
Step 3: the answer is 0.40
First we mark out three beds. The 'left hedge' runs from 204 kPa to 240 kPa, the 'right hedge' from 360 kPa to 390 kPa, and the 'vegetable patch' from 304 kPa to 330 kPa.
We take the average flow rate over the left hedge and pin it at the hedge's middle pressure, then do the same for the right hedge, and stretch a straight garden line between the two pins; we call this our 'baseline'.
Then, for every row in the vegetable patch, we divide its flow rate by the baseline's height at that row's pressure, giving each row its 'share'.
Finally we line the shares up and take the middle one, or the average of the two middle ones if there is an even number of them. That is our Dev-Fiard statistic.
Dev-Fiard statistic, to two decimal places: 1.05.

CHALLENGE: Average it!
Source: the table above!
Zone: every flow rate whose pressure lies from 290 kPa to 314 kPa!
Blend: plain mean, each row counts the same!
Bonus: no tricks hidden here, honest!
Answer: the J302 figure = 23.7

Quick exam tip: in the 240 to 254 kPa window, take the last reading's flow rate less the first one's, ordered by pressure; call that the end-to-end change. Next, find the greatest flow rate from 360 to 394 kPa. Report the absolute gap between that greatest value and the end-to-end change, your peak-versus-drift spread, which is 24.9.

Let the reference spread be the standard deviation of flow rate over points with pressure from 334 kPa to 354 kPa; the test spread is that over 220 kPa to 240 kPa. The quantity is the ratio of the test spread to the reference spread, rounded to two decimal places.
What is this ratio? 0.59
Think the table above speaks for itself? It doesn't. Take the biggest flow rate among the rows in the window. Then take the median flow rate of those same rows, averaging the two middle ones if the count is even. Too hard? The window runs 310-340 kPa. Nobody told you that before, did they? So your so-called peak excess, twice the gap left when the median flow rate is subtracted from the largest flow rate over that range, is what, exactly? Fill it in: 1.66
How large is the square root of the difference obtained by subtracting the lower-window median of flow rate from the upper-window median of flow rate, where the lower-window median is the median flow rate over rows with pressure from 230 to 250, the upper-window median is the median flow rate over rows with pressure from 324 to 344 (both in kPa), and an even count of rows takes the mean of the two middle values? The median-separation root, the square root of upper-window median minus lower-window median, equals 1.1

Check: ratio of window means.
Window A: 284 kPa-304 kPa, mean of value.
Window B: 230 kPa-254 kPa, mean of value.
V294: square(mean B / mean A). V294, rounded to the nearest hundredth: 0.96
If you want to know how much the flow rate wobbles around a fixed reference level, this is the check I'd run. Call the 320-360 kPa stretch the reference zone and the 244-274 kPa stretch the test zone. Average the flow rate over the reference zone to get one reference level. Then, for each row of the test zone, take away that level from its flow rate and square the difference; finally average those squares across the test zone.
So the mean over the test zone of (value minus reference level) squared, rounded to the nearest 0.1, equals 1.3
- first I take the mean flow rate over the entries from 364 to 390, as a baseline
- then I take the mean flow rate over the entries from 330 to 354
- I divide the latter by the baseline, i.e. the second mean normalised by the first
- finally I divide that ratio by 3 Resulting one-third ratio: 0.352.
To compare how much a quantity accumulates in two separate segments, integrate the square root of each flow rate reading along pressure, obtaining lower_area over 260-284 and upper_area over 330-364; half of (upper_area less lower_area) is 26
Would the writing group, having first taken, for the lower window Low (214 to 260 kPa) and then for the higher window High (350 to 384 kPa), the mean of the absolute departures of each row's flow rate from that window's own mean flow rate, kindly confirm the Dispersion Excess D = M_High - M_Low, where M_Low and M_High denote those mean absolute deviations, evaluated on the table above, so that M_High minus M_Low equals 0.10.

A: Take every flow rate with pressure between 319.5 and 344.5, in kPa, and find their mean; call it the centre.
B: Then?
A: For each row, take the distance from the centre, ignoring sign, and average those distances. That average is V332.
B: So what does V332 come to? 0.43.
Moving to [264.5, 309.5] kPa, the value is 0.58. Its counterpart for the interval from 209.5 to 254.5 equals 0.53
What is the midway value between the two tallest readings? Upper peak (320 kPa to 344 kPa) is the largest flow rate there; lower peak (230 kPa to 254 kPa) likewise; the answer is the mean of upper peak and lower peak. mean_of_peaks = 24.5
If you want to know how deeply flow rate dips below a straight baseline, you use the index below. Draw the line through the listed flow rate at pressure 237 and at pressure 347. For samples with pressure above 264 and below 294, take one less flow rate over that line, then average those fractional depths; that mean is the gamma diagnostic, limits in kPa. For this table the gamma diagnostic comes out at 0.008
